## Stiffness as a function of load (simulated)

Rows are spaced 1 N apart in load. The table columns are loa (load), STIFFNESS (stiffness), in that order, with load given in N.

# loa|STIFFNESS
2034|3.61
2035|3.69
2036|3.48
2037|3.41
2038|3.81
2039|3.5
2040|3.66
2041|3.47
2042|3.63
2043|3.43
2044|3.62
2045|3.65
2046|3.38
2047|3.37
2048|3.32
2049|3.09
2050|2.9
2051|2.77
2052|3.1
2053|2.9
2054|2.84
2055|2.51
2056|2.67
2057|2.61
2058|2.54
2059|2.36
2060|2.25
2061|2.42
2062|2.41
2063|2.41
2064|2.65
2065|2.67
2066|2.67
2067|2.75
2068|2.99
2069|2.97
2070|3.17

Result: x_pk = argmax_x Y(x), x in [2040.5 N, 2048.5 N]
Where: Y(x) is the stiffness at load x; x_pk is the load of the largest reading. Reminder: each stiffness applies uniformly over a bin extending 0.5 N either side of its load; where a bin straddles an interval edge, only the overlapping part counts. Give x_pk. 2045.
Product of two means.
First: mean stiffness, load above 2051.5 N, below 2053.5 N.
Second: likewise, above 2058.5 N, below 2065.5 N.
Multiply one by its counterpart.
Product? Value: 7.4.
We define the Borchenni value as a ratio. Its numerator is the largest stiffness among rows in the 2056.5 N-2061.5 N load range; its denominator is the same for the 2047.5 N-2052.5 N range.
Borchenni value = 0.79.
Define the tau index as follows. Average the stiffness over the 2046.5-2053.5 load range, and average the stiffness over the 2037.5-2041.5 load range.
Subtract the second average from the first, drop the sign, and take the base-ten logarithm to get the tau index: -0.3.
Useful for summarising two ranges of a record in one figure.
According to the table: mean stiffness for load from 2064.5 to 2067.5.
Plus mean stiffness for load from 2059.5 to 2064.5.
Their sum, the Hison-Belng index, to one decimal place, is 5.1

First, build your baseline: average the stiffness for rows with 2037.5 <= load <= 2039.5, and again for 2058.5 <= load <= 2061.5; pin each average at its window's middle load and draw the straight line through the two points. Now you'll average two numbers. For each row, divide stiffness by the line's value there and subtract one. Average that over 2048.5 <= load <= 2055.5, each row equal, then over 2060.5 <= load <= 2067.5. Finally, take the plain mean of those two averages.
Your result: 0.123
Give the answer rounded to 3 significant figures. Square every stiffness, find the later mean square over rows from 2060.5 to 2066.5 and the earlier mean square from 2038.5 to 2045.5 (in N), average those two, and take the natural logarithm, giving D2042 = 2.26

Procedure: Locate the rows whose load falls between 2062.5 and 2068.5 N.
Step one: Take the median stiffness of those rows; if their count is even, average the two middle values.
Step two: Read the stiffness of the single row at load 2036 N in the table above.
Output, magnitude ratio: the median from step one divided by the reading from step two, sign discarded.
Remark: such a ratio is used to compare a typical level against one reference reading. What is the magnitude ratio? 0.77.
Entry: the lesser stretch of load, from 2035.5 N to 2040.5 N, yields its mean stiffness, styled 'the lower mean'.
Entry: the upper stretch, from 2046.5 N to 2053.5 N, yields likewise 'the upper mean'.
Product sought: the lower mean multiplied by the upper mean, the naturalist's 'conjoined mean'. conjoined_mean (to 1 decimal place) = 10.9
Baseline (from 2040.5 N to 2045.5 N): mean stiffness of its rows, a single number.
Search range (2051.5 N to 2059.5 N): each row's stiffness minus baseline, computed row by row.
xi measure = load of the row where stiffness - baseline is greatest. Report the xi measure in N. 2052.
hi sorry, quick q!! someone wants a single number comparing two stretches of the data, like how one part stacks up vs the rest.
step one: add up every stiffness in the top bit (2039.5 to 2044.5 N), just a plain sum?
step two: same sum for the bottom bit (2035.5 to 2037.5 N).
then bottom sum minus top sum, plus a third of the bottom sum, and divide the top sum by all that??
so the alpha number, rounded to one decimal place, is -2.1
